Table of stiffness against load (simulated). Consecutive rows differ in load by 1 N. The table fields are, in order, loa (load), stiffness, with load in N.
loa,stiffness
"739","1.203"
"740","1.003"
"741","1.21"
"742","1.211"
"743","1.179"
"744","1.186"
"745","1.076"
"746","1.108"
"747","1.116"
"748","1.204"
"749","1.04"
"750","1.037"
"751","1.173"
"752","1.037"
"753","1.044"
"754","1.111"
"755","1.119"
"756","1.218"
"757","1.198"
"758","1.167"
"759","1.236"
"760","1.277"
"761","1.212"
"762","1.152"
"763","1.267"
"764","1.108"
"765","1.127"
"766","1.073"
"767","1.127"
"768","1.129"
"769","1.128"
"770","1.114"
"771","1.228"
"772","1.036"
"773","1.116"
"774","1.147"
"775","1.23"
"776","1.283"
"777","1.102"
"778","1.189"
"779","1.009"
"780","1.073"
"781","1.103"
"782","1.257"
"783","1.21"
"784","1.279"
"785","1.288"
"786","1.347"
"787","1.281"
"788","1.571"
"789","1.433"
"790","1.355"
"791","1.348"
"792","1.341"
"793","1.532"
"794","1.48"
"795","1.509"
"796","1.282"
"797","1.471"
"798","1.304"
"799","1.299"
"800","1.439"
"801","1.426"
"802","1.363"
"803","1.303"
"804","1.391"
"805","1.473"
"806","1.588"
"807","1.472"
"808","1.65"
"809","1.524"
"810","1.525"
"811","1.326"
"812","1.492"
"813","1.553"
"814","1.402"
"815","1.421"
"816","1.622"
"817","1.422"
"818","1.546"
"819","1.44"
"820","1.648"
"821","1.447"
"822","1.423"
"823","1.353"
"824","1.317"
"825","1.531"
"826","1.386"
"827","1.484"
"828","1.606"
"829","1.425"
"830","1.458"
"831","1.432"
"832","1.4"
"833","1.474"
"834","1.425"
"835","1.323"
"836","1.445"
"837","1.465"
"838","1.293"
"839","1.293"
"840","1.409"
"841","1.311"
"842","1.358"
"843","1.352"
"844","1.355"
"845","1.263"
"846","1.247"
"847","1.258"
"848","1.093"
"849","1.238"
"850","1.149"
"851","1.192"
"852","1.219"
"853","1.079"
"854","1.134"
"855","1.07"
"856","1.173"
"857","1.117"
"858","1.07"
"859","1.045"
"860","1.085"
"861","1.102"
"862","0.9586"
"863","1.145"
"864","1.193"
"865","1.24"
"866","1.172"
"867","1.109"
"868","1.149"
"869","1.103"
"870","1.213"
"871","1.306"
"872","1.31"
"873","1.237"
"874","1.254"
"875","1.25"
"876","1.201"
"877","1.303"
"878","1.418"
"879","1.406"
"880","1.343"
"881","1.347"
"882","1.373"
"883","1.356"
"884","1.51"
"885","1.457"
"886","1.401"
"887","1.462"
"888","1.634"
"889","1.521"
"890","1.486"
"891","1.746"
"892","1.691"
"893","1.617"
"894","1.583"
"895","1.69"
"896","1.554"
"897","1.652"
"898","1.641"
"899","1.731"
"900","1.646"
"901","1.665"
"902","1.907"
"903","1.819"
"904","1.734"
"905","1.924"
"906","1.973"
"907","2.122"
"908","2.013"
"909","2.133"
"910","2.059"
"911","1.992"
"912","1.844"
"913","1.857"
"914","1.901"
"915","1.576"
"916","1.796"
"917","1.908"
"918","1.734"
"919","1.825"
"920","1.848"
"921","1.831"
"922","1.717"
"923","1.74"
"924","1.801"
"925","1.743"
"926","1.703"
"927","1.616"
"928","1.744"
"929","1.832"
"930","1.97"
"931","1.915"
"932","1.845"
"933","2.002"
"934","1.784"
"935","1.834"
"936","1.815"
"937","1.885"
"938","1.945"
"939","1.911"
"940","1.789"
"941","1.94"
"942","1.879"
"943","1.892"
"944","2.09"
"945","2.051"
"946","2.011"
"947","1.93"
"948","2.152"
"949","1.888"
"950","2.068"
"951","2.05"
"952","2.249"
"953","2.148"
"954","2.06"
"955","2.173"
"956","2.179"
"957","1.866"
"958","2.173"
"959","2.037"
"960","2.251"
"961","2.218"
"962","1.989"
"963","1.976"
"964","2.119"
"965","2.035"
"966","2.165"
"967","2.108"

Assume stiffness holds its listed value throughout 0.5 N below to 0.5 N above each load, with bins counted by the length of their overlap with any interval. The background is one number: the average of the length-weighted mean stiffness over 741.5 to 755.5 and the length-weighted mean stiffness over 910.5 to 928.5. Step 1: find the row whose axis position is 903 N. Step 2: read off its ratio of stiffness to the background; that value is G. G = 1.3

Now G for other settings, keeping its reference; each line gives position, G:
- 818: 1.1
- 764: 0.8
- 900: 1.1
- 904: 1.2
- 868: 0.8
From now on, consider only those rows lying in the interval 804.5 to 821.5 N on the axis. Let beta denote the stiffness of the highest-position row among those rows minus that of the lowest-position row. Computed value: 0.0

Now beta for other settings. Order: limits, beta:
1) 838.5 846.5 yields 0.0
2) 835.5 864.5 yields -0.3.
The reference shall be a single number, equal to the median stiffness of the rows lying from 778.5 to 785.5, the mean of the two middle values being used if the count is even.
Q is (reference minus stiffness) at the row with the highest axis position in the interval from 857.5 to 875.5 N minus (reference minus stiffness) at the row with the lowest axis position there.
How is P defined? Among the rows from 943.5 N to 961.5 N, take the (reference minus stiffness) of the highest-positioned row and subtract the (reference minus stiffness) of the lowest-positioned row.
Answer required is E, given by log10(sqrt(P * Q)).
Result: -0.82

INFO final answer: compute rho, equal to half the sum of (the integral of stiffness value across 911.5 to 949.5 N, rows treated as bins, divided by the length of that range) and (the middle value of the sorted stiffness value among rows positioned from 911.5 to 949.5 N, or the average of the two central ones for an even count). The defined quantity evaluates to 1.85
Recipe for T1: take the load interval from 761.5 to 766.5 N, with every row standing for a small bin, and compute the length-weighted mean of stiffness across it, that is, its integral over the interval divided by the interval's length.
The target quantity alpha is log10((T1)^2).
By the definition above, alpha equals 0.12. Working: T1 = 1.15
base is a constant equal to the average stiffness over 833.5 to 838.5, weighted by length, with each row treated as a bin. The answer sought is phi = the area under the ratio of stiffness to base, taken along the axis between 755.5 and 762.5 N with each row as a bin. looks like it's 6.1 N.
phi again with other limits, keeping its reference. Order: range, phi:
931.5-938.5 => 9.4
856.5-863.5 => 5.4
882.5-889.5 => 7.4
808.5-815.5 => 7.4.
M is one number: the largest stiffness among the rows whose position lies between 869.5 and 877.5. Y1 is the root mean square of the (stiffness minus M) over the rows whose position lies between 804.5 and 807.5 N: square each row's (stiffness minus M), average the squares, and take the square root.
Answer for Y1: 0.21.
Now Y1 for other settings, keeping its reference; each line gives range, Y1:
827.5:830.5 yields 0.20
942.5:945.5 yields 0.71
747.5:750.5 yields 0.23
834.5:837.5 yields 0.12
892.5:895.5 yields 0.32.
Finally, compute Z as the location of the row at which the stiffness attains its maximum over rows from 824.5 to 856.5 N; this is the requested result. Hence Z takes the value 828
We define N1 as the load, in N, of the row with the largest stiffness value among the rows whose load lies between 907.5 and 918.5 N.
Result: 909 N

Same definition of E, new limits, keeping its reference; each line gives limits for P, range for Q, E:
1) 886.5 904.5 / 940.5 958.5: -0.60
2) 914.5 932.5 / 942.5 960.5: -0.51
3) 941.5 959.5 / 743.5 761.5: -1.19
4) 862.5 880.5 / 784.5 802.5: -0.91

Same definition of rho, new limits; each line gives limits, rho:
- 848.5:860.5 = 1.13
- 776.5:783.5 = 1.12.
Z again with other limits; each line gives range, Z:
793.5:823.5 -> 808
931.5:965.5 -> 960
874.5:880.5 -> 878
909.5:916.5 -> 910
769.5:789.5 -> 788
